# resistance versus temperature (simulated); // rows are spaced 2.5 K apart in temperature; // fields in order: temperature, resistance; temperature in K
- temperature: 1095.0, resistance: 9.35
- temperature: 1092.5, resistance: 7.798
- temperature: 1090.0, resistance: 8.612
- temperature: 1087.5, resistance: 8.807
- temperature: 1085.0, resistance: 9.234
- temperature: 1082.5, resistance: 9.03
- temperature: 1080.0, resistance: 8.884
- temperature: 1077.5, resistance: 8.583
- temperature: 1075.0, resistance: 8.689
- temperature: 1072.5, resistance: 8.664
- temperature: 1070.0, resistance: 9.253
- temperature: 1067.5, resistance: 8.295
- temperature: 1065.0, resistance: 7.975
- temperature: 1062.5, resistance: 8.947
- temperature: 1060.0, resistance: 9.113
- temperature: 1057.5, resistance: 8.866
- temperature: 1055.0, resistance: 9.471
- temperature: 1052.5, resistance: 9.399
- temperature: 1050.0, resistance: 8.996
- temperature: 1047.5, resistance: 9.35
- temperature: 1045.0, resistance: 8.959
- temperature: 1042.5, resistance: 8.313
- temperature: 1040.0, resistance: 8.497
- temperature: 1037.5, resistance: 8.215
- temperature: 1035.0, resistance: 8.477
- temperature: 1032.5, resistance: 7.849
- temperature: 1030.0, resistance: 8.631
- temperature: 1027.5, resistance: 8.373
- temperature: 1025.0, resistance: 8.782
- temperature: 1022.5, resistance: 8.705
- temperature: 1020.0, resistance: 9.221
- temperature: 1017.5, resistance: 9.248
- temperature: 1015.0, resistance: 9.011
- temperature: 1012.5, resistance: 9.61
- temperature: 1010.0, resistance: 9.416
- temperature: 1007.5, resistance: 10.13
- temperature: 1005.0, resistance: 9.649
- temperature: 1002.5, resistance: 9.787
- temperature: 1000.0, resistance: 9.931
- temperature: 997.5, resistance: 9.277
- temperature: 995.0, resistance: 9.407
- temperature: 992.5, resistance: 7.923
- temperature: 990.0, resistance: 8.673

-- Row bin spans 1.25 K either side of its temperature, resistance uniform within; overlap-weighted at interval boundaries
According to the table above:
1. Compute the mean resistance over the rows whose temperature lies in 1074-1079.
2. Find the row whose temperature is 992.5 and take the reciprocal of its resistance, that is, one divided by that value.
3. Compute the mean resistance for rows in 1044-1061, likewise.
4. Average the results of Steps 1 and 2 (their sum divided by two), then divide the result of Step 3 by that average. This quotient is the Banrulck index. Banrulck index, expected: 2.09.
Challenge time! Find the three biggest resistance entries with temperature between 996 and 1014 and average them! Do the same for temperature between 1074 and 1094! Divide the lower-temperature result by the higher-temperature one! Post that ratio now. 1.10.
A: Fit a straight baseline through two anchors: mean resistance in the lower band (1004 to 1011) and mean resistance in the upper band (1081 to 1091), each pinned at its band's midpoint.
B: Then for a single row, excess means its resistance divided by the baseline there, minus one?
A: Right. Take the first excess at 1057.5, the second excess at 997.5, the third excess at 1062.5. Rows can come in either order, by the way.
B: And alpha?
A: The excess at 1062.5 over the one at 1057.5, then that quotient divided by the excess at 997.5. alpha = -11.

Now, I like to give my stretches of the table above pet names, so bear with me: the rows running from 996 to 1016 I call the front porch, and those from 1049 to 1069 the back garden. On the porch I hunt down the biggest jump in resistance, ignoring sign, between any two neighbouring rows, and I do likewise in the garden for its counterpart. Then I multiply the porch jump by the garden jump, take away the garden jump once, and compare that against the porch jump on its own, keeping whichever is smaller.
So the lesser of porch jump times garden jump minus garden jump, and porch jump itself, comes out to -0.28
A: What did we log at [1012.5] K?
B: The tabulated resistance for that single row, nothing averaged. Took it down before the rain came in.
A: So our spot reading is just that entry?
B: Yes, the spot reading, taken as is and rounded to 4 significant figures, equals 9.610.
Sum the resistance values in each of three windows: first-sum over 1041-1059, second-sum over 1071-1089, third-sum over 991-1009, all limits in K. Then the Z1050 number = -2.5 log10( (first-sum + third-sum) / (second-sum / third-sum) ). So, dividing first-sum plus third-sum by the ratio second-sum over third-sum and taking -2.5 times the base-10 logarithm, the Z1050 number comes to -5.35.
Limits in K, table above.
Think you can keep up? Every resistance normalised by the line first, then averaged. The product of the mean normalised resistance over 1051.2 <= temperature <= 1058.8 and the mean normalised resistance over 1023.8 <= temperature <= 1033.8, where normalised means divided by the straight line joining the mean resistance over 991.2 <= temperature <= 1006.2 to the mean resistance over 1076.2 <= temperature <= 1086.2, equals 0.93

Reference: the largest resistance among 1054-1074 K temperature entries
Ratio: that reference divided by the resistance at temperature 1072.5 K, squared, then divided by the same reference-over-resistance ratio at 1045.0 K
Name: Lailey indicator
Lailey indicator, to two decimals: 1.13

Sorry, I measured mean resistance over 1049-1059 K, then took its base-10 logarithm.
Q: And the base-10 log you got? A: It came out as 0.963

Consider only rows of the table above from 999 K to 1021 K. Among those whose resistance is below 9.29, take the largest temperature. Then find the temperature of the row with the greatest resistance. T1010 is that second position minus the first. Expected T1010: -12.5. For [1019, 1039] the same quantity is -17.5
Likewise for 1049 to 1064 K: -7.5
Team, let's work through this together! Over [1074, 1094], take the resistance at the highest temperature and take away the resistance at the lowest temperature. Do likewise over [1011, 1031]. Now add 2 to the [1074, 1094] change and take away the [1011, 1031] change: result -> 2.1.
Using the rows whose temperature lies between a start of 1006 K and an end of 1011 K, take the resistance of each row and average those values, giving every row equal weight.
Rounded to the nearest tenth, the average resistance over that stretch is 9.8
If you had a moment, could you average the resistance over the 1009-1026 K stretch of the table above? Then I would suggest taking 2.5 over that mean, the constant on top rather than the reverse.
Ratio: 0.273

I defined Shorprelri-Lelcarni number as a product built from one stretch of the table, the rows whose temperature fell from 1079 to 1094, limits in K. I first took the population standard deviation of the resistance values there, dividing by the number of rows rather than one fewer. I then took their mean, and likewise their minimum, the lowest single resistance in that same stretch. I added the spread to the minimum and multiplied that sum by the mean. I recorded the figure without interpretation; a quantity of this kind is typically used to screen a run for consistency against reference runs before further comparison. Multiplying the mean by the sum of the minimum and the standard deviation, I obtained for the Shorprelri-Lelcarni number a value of 72.1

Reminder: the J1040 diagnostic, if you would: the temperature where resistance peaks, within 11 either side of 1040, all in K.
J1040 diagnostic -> 1047.5 K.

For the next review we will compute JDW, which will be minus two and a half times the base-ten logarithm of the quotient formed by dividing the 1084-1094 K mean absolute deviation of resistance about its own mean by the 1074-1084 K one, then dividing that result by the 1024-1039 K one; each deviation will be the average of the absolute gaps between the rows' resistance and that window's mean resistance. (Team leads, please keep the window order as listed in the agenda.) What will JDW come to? -2.6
